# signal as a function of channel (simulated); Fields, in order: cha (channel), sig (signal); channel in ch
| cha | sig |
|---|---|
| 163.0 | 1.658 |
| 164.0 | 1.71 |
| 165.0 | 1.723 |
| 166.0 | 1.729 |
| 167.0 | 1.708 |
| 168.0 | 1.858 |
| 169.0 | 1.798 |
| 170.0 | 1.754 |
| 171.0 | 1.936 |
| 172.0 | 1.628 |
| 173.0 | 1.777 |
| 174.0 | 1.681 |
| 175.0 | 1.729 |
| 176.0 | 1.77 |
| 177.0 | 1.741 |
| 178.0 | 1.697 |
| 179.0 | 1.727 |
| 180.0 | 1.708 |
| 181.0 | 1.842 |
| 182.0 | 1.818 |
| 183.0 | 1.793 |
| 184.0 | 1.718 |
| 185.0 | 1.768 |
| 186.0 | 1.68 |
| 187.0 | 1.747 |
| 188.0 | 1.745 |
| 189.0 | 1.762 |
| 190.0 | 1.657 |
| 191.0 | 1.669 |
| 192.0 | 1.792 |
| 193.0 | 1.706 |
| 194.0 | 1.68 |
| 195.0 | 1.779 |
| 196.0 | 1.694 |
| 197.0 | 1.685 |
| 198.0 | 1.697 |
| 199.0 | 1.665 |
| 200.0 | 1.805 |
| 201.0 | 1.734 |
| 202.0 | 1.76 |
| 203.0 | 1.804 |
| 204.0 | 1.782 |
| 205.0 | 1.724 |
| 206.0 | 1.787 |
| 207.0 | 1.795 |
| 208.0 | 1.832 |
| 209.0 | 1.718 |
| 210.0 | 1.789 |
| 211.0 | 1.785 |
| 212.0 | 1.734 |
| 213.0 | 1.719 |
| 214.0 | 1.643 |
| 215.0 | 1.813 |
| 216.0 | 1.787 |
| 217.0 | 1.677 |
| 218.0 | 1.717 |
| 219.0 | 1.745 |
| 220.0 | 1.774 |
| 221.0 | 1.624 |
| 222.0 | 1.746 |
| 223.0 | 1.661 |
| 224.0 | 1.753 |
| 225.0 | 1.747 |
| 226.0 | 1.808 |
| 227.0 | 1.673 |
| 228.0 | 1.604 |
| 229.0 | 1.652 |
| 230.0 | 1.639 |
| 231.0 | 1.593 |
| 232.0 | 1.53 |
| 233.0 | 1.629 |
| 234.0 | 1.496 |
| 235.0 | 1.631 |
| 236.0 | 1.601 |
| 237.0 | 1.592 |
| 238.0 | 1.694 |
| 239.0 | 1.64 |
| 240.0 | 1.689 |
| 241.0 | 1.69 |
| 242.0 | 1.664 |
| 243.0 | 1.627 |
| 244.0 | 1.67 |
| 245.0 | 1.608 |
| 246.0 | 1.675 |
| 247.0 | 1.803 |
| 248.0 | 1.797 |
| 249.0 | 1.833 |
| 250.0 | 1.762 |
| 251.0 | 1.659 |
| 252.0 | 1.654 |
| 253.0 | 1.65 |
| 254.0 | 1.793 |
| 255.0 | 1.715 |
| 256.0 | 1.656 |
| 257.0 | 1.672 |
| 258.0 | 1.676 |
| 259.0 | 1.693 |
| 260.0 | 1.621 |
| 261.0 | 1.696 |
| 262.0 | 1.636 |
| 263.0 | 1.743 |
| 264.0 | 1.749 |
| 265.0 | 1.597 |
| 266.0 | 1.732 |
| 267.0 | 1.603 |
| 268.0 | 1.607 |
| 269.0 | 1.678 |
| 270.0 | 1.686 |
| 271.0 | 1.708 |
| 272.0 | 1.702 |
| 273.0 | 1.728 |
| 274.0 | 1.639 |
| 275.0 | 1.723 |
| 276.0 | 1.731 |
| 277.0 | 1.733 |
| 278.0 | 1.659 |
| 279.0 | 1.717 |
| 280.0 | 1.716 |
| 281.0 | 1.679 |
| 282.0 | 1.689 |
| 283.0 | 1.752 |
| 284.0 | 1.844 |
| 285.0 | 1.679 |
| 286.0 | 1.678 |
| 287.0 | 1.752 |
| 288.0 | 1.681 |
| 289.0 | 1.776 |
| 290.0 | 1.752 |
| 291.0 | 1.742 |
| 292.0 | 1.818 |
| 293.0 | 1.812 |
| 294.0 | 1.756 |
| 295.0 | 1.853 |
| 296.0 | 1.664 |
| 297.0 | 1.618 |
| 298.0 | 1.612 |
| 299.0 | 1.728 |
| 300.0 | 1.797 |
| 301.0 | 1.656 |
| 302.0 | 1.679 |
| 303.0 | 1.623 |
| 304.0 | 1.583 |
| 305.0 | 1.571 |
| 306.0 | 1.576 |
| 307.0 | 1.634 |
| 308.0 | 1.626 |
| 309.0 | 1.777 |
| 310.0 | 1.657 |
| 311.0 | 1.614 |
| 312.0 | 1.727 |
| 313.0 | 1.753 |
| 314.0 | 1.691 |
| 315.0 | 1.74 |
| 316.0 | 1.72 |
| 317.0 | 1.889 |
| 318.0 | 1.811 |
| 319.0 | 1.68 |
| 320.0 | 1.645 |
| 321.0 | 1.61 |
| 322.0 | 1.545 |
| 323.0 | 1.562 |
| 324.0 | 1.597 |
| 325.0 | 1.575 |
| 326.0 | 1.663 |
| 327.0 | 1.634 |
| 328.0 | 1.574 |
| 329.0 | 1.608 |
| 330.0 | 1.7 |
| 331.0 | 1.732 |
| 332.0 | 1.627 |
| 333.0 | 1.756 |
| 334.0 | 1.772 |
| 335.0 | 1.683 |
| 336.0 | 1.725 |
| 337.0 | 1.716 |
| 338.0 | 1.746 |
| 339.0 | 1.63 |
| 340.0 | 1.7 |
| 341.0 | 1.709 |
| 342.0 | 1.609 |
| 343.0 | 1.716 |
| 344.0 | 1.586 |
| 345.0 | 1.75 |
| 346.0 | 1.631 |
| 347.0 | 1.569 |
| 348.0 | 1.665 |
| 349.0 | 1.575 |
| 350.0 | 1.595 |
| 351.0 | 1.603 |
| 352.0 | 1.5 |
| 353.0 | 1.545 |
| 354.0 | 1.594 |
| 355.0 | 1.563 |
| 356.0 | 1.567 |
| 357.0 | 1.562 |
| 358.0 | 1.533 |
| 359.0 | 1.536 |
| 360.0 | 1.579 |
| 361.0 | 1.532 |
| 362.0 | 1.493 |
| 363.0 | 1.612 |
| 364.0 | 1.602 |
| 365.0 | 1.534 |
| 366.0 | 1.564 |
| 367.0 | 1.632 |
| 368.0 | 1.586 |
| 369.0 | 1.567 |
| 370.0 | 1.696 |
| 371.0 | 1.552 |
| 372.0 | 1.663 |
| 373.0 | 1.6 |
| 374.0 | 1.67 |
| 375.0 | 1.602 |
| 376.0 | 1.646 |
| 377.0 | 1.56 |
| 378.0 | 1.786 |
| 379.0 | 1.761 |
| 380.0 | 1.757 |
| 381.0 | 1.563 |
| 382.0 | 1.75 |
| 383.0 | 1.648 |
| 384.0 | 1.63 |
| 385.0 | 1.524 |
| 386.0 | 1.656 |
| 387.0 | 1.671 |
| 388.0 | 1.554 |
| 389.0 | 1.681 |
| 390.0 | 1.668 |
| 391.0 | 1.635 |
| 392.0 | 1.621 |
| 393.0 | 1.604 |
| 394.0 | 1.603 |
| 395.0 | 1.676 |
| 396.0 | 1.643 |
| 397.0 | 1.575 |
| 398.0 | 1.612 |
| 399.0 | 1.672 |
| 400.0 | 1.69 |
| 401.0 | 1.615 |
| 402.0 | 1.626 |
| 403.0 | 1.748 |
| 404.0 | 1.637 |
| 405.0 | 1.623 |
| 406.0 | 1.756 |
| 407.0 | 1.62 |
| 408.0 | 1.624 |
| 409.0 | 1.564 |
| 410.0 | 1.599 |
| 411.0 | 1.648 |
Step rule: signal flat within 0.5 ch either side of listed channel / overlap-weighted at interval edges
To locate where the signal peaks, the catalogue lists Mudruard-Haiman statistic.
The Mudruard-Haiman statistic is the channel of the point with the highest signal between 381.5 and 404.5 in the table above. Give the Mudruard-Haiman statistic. 382.0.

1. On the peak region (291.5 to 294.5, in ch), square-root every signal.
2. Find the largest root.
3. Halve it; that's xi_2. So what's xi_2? 0.674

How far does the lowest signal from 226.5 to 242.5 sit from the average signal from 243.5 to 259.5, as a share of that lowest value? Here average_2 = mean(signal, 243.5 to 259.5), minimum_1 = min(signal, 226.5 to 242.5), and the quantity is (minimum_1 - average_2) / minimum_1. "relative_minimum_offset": -0.14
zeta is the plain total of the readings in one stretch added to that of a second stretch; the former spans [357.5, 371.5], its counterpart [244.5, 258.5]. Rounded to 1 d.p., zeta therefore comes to 46.0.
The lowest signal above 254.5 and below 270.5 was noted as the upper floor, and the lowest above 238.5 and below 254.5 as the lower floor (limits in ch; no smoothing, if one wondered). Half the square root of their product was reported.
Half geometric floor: 0.801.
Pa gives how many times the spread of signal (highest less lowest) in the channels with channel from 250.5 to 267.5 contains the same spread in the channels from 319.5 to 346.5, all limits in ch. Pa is 0.86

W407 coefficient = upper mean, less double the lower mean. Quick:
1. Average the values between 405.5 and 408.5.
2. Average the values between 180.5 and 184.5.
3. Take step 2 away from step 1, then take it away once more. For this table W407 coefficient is -1.92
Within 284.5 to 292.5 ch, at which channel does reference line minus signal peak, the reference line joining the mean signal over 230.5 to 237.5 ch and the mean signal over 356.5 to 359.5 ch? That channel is 286.0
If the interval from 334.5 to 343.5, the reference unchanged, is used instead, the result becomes 342.0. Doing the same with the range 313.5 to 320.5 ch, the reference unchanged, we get 320.0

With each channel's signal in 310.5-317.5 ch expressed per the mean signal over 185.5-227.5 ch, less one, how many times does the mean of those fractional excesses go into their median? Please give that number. 4.00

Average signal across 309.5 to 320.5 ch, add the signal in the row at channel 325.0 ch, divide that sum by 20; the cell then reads 0.165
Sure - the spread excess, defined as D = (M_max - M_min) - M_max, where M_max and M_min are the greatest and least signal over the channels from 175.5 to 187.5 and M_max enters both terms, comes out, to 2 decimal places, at -1.68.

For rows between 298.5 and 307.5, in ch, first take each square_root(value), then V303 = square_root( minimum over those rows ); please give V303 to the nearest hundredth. 1.12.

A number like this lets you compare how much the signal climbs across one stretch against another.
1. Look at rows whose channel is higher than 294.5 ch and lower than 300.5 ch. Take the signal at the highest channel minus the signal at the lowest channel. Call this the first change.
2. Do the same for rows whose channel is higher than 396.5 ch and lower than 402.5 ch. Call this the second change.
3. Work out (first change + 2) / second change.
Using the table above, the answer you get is 38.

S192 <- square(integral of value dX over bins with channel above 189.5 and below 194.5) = 72.3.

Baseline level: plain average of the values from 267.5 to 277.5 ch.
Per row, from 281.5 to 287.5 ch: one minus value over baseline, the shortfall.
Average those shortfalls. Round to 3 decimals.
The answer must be -0.023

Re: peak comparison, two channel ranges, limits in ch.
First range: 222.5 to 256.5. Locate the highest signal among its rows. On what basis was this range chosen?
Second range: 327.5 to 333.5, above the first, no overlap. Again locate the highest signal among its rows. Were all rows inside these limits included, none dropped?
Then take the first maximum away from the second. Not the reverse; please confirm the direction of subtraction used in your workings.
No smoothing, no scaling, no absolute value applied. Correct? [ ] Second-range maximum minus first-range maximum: -0.08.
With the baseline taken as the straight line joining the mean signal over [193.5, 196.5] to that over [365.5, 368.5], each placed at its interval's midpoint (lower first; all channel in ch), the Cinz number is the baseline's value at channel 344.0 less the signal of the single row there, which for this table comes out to 0.02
